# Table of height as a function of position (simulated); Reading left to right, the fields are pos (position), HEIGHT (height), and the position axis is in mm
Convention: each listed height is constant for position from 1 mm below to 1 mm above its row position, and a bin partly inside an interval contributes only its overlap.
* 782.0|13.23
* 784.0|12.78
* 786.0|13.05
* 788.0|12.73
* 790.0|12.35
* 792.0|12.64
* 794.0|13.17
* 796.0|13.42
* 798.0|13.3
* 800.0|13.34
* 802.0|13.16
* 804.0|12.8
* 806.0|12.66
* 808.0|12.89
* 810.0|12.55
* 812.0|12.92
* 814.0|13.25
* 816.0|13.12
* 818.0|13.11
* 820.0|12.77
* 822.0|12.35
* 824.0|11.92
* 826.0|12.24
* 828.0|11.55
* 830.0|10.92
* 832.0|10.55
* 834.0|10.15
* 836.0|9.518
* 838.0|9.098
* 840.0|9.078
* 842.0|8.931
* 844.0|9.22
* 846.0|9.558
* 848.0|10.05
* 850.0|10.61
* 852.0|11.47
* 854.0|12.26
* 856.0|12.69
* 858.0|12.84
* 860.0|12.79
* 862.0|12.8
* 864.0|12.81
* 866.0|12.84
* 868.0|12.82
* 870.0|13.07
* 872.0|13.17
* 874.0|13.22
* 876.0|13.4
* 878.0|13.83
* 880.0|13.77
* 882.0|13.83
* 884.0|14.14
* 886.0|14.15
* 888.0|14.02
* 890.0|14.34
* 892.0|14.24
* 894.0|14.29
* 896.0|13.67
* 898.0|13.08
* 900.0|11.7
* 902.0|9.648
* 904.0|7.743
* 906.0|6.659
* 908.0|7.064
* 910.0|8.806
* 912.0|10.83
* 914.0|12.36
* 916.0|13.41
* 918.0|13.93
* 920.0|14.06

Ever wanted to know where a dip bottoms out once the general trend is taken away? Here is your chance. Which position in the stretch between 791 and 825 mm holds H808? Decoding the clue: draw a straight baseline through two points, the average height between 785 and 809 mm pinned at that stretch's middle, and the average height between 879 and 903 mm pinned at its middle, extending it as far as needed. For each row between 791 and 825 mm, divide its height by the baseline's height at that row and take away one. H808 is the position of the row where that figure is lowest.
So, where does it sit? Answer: 824.0 mm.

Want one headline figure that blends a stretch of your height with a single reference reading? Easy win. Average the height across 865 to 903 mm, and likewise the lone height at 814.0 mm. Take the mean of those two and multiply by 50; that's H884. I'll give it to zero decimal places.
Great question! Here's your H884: 664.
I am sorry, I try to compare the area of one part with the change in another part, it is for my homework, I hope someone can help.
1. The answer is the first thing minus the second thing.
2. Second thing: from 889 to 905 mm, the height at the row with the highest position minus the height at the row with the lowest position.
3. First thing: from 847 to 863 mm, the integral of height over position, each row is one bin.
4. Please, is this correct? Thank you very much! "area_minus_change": 198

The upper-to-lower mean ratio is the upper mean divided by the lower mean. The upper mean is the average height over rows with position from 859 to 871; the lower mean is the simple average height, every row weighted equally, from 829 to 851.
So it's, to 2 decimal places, 1.31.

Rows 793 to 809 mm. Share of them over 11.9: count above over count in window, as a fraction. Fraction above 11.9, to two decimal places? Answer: 1.00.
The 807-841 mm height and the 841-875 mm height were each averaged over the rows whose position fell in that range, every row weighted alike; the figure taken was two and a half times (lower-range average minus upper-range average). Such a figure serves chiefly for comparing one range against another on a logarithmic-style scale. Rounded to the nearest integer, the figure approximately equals 0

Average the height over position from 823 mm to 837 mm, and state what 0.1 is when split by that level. 0.0091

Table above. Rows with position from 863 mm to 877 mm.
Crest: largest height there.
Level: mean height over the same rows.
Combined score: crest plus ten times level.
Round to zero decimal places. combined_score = 144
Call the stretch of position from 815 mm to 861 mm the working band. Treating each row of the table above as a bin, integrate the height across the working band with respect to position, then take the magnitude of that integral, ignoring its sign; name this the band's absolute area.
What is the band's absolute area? 514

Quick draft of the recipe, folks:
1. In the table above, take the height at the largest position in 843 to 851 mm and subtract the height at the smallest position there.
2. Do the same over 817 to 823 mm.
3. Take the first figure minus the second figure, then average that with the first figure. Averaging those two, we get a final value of 1.8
